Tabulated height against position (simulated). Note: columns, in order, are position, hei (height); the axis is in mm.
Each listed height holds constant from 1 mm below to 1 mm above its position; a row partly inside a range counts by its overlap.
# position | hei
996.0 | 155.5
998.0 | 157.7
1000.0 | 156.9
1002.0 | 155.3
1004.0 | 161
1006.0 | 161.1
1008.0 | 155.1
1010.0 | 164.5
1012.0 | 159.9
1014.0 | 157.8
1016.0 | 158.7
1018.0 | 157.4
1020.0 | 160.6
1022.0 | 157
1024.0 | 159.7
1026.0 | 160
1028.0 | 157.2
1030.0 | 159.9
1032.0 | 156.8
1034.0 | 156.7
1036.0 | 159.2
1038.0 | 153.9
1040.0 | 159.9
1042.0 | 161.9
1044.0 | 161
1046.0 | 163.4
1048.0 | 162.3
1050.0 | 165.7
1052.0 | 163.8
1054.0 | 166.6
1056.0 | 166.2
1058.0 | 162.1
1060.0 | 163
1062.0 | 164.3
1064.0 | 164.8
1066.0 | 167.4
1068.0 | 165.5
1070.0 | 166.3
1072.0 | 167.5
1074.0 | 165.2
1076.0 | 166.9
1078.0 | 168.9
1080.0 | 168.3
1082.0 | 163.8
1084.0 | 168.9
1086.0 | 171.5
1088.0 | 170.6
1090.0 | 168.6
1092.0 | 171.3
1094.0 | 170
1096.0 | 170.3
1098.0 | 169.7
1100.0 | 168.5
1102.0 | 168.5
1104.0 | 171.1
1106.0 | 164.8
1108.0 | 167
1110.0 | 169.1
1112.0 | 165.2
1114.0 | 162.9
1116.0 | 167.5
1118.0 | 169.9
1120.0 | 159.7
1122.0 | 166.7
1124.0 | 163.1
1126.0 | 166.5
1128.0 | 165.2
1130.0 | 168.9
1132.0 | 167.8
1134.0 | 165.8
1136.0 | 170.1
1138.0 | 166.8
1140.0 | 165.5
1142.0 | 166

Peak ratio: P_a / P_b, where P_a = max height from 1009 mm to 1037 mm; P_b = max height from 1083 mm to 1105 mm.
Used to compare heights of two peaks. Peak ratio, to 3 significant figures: 0.959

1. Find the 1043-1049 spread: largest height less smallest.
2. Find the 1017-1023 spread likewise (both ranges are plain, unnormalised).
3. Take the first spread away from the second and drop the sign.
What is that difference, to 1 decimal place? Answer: 1.2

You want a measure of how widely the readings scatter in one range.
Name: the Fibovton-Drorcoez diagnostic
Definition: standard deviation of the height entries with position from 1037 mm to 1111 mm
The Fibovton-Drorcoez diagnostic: 3.7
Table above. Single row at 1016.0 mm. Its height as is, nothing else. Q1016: 158.7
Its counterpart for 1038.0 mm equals 153.9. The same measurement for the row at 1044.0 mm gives 161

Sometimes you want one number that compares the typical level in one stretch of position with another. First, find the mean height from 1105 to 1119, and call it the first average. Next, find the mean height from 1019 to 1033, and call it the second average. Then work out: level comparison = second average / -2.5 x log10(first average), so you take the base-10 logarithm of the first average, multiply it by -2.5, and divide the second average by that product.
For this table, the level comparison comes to -28.6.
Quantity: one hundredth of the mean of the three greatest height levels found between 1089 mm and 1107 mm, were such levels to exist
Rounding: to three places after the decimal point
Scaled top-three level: 1.709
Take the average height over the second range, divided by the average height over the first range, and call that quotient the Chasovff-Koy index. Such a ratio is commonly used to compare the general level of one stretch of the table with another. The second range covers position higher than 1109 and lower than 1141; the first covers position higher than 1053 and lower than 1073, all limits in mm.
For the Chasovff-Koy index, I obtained 1.01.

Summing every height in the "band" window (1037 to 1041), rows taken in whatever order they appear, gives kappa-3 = 314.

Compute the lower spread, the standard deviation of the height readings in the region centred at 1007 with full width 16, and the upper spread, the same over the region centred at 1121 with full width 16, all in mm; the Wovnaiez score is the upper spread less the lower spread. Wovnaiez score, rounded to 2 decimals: -0.06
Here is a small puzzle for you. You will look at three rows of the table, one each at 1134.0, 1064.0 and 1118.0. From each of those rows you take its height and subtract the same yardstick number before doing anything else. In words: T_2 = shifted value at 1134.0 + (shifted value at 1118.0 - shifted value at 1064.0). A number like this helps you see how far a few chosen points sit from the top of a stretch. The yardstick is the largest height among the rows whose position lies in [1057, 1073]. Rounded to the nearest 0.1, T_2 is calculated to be 3.4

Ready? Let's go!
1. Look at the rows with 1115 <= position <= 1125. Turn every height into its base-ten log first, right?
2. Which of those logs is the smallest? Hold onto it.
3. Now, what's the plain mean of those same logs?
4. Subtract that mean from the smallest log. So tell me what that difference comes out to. -0.015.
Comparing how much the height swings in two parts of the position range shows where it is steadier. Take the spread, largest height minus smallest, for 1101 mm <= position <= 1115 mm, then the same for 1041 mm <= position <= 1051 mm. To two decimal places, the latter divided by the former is 0.57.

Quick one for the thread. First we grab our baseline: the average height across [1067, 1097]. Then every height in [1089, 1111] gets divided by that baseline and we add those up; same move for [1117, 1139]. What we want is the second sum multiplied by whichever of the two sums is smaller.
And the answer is 118.4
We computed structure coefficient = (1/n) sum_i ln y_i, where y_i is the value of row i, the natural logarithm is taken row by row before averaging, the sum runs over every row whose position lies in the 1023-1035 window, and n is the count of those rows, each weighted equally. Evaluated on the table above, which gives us 5.06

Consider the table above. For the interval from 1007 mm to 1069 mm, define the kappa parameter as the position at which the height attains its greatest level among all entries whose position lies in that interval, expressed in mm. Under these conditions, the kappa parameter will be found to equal 1066.0 mm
